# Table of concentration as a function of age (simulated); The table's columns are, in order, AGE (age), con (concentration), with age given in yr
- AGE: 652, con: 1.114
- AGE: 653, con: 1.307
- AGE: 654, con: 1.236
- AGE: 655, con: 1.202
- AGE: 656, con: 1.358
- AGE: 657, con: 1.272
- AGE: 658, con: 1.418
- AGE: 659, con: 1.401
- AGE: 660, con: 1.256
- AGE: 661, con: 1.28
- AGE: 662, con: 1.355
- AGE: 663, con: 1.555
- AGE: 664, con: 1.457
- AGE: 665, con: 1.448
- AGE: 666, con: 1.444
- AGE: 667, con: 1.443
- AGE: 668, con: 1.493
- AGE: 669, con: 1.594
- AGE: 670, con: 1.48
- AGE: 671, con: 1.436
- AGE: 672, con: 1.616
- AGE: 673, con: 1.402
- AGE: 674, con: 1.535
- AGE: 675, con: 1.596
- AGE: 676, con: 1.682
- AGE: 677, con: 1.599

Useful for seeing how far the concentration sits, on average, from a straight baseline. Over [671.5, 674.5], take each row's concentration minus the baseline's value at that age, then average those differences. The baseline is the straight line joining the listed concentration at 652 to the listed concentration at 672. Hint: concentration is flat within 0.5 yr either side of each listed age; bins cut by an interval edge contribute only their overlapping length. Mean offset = -0.12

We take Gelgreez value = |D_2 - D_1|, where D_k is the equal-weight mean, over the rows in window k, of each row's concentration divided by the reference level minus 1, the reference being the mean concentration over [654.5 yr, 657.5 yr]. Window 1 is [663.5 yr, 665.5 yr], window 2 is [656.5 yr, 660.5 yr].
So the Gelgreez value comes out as 0.09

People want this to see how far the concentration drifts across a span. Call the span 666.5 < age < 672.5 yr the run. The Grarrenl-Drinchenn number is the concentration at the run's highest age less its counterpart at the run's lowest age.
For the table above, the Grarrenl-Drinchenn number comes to 0.17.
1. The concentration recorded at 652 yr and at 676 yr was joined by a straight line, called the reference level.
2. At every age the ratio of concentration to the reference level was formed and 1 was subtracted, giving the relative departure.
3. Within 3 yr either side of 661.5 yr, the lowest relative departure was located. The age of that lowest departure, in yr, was 660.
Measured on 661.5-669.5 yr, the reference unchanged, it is 667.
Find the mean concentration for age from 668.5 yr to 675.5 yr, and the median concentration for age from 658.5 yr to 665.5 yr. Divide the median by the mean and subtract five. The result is -4.08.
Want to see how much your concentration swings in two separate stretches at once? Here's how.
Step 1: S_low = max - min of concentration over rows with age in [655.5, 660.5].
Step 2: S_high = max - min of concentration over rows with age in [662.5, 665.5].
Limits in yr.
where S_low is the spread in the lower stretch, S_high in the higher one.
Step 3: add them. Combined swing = 0.269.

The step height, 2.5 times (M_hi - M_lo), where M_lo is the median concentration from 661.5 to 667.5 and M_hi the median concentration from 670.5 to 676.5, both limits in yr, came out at 0.30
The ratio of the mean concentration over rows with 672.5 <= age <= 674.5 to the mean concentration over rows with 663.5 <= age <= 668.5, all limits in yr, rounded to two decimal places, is 1.01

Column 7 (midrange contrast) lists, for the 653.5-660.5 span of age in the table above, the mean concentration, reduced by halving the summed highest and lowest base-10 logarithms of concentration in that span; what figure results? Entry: 1.19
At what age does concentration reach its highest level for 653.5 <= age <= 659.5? 658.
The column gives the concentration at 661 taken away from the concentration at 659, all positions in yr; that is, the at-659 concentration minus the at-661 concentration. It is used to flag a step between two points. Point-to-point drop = 0.121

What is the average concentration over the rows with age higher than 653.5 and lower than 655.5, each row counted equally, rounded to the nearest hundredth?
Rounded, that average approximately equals 1.22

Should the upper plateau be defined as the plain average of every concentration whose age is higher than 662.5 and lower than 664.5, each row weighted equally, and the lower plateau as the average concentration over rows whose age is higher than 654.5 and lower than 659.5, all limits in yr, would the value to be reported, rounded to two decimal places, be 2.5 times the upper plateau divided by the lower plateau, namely 2.83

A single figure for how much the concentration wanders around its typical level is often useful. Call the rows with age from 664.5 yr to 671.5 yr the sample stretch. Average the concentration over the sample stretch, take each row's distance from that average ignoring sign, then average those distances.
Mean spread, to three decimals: 0.039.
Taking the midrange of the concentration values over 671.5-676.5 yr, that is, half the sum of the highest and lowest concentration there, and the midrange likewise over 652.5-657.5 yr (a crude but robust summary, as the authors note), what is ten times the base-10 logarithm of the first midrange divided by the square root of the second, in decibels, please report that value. 1.3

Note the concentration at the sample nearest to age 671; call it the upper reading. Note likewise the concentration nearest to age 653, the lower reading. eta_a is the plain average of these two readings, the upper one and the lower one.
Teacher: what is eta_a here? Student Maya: 1.37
